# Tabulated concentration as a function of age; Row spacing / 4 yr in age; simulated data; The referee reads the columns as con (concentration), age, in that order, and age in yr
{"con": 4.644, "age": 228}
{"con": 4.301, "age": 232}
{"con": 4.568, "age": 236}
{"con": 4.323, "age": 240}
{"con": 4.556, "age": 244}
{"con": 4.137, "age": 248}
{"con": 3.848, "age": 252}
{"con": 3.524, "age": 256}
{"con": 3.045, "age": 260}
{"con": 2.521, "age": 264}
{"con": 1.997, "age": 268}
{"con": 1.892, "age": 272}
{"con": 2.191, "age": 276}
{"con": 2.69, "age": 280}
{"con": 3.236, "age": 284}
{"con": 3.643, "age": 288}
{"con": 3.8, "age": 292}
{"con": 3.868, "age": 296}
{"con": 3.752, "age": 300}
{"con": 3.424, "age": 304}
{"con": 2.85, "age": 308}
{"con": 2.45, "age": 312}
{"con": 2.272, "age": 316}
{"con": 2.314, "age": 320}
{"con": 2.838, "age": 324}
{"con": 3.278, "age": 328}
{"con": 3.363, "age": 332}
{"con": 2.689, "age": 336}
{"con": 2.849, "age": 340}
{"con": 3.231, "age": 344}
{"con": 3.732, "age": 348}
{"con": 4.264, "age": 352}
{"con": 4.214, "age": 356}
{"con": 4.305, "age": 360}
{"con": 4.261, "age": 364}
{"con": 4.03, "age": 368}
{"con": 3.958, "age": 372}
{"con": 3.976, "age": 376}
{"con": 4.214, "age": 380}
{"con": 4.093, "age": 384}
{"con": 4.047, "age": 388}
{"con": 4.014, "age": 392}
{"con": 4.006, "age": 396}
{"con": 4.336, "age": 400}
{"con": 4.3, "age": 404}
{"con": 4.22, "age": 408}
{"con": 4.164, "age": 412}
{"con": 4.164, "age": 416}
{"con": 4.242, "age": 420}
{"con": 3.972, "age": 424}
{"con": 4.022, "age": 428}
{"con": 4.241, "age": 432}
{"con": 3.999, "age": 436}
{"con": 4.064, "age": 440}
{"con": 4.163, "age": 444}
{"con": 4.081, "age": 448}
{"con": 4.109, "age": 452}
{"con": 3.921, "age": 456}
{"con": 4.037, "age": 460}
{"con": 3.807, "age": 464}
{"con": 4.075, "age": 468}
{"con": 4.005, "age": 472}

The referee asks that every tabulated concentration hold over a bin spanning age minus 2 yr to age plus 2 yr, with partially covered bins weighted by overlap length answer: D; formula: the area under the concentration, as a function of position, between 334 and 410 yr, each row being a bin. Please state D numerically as 299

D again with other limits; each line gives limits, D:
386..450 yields 264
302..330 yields 78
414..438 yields 99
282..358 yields 248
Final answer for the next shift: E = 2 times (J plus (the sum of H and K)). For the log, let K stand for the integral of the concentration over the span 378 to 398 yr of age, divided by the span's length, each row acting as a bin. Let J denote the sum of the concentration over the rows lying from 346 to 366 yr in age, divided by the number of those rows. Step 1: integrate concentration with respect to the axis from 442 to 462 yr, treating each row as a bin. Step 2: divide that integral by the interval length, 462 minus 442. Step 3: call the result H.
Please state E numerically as 24.6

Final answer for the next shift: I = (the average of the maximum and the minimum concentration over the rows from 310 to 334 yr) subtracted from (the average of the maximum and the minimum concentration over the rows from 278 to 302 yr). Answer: 0.5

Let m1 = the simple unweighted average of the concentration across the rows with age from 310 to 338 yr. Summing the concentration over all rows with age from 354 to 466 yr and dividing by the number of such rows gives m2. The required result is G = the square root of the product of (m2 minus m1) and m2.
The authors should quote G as 2.4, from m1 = 2.7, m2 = 4.11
